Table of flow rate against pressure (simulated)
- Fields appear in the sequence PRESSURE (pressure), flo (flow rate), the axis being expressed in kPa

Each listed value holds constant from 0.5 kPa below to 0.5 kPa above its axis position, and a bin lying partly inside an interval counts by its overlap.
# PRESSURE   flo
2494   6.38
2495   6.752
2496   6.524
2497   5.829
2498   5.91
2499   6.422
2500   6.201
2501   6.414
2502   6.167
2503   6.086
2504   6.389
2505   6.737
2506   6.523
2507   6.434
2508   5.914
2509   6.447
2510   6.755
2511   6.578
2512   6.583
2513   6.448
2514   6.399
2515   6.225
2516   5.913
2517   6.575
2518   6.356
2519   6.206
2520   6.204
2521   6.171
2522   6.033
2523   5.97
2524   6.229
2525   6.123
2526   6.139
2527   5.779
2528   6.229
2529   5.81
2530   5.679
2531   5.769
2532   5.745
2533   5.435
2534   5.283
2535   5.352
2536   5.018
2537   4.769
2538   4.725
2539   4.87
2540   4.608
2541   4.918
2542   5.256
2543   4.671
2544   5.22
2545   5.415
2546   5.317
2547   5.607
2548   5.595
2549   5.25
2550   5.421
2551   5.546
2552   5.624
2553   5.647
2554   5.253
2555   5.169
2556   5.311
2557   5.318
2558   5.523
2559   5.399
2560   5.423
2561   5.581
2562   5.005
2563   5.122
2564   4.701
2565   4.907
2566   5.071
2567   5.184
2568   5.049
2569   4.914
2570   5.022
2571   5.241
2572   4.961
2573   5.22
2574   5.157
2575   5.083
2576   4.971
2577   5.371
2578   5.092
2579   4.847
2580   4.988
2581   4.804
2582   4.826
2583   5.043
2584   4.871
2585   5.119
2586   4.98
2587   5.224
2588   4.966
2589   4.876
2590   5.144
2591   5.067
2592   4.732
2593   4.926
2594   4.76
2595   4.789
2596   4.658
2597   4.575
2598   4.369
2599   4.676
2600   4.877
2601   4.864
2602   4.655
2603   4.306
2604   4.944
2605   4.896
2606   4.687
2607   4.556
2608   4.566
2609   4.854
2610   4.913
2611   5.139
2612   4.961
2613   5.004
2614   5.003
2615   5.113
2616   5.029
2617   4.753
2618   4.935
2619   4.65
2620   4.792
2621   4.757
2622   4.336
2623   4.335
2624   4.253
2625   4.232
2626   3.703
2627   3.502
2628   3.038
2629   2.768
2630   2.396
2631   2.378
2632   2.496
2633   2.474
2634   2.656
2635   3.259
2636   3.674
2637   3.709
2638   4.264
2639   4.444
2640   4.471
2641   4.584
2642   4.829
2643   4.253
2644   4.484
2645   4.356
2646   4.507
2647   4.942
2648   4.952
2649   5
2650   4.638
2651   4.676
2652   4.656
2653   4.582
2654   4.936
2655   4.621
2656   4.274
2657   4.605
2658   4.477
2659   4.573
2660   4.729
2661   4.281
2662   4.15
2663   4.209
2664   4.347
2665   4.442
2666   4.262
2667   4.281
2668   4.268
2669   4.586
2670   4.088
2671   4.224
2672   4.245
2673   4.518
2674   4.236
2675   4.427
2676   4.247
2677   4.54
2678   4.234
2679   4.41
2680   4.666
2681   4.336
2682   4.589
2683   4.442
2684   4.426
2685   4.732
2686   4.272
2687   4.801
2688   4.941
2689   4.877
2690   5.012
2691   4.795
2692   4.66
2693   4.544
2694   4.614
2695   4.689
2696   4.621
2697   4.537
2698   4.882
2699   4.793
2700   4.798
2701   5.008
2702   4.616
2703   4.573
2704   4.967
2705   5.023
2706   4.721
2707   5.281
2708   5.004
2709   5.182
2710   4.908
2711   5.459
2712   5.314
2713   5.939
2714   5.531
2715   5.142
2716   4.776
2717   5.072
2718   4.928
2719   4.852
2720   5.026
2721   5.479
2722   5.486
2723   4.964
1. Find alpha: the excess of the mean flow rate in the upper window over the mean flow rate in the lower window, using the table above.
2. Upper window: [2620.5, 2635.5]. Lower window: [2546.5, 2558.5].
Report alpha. -2.1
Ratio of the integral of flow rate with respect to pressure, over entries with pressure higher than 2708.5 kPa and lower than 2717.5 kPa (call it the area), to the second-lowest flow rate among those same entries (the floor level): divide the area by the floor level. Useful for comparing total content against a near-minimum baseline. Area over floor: 10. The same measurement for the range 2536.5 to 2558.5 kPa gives 25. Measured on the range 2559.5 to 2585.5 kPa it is 27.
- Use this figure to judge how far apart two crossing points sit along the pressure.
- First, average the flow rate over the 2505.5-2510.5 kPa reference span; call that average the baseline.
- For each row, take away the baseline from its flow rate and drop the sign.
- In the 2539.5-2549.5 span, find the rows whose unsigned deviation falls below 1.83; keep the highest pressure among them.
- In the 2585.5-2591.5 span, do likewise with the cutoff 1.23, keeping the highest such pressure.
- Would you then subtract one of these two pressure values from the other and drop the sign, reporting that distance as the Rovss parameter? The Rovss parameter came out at 38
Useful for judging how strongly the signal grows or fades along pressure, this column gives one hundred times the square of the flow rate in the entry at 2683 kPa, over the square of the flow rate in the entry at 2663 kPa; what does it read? 111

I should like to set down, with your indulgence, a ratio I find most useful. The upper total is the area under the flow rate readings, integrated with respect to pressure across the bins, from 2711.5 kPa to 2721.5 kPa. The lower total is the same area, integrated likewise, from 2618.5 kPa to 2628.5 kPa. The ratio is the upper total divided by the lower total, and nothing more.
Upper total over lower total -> 1.3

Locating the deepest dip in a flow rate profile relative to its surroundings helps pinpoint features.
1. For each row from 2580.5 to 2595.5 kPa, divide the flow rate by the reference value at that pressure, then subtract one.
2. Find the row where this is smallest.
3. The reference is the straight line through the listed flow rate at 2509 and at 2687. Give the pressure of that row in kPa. 2581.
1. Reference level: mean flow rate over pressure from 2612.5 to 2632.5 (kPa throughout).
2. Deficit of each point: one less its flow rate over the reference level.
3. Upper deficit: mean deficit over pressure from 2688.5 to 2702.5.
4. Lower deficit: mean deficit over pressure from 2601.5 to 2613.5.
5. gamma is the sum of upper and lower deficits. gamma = -0.34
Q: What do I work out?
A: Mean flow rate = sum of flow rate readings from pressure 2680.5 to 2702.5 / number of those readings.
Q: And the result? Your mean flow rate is 4.68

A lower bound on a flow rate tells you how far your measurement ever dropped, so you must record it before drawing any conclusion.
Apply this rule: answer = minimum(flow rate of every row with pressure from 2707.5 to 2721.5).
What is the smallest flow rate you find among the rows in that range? 4.776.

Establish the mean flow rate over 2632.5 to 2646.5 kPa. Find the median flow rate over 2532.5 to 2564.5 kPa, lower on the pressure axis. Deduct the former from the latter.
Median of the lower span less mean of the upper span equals 1.3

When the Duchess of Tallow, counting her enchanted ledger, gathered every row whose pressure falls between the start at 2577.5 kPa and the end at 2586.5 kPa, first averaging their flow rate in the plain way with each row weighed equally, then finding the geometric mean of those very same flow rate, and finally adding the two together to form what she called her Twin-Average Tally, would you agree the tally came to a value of 9.9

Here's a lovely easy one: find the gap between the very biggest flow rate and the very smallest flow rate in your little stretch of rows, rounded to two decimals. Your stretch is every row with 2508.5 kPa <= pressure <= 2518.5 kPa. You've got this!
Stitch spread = 0.84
